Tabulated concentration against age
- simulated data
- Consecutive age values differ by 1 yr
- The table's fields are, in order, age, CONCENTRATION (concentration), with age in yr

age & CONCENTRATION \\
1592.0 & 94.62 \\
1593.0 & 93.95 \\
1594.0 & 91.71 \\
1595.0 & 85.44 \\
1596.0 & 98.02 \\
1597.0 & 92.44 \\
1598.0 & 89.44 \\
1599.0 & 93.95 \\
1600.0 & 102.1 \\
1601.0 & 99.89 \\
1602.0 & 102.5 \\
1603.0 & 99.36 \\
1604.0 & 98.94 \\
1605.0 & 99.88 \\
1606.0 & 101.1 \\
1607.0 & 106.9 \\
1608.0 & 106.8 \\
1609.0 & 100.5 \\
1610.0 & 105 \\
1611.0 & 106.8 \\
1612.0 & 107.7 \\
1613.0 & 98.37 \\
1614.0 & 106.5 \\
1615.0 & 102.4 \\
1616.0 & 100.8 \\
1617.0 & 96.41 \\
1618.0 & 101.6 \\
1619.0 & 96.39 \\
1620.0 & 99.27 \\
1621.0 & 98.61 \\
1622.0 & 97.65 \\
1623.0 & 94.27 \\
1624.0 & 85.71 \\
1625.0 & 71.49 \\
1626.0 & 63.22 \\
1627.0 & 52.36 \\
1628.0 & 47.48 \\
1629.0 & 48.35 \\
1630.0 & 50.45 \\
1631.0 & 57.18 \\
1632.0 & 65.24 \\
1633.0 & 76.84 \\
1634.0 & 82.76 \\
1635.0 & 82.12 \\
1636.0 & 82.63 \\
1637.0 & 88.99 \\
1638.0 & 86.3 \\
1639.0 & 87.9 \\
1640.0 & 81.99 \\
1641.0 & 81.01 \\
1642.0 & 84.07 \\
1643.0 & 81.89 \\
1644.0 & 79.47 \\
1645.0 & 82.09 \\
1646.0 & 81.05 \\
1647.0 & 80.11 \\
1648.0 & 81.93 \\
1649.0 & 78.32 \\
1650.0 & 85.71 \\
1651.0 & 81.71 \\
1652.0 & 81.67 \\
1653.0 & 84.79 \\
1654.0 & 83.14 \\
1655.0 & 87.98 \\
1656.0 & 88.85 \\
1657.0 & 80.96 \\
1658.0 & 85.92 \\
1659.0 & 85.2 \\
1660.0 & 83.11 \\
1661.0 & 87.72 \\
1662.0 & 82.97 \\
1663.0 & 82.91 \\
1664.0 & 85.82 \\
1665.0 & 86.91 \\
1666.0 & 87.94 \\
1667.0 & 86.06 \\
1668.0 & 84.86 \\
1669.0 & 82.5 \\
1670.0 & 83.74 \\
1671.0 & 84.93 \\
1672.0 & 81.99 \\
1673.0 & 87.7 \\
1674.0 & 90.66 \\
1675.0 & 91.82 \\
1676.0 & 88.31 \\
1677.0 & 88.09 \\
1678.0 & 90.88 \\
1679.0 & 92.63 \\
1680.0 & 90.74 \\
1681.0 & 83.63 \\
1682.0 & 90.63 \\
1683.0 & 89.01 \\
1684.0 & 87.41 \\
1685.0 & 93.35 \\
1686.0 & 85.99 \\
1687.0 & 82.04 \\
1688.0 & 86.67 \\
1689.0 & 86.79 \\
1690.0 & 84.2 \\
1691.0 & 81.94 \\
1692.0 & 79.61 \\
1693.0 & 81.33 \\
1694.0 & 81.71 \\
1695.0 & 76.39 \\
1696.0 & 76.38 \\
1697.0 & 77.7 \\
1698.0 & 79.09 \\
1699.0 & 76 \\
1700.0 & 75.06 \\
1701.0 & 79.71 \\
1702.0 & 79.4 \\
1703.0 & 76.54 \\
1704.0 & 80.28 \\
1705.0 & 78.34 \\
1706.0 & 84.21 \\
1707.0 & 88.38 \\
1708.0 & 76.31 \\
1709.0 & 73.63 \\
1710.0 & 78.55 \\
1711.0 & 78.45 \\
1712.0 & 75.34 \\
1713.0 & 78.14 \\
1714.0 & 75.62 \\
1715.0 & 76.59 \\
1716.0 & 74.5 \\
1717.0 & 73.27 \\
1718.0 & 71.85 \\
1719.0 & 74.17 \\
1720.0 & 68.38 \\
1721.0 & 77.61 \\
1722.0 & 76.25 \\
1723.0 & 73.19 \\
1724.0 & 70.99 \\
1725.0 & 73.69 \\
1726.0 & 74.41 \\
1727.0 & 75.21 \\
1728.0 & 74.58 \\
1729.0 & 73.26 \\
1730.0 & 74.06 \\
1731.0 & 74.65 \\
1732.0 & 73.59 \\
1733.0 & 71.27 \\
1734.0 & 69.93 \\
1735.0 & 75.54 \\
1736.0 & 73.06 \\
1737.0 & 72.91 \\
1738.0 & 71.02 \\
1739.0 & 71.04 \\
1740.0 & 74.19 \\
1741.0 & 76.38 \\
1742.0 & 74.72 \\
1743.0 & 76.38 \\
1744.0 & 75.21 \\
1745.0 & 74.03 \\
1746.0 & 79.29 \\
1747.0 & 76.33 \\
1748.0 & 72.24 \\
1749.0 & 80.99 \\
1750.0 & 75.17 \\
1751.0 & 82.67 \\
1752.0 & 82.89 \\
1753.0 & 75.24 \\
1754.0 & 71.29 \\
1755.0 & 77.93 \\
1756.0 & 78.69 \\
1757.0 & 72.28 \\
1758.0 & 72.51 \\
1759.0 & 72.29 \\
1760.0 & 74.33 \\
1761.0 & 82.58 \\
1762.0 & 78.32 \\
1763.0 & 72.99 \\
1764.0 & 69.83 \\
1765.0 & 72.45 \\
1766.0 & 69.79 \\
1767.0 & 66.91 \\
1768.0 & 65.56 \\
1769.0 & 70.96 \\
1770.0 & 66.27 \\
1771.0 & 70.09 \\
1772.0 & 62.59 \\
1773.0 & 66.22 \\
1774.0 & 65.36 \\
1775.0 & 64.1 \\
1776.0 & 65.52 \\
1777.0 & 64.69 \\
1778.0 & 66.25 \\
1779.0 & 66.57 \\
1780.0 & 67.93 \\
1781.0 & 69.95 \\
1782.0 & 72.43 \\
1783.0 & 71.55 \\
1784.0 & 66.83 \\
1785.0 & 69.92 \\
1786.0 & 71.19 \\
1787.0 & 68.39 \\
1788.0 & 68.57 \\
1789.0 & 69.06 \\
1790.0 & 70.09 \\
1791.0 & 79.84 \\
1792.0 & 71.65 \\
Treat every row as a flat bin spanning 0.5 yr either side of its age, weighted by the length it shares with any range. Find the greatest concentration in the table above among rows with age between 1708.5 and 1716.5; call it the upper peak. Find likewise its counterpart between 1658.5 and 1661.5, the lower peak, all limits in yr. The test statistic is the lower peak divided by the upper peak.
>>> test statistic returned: 1.12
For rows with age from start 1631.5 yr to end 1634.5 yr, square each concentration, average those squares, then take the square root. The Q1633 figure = 75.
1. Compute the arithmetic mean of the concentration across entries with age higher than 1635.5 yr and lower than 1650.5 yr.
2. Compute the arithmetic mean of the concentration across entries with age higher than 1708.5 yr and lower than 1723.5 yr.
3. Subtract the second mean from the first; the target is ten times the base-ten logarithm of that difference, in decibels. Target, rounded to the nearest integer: 9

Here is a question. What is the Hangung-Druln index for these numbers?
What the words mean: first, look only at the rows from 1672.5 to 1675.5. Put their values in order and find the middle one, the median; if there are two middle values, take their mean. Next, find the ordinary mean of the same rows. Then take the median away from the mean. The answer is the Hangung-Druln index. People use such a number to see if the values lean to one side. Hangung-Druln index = -0.6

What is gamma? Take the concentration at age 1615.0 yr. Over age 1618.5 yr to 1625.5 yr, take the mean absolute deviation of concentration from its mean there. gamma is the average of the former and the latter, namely 55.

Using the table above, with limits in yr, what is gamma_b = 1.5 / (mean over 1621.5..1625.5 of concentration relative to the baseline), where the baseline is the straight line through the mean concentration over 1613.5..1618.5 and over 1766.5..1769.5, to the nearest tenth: -0.1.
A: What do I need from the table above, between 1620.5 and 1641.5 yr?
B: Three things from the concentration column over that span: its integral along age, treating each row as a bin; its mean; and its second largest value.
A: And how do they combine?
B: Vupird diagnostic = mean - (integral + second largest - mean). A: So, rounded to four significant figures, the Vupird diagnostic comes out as -1529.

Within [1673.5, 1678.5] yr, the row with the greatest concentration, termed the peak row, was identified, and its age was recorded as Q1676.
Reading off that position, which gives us 1675.0 yr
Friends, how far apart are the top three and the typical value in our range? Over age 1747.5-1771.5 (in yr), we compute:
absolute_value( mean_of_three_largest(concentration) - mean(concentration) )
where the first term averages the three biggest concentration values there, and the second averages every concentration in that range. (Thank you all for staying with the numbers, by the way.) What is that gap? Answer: 8.8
